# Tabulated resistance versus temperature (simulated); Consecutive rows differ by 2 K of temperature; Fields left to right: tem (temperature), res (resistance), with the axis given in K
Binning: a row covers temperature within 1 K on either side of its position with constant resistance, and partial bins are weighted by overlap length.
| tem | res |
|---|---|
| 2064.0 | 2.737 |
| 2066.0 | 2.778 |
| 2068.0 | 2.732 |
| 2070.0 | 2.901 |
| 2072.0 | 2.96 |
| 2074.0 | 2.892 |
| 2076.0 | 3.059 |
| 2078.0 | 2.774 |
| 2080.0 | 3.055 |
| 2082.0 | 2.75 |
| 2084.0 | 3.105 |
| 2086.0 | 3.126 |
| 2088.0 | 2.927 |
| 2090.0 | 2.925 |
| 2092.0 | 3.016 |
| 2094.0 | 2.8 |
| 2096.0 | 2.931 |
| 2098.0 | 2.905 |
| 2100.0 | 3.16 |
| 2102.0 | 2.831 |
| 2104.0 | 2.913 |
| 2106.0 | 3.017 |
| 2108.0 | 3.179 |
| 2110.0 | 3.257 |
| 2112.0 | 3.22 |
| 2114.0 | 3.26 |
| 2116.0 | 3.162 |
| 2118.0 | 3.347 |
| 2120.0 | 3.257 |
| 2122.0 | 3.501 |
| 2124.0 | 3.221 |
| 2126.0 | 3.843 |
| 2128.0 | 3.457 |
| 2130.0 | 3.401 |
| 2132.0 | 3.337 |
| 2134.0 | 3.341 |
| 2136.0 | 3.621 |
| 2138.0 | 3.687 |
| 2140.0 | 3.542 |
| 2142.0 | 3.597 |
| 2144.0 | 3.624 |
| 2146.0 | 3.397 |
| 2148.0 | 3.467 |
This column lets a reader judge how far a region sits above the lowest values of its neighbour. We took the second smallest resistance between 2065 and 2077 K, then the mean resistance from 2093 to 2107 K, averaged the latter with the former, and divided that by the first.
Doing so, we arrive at 1.03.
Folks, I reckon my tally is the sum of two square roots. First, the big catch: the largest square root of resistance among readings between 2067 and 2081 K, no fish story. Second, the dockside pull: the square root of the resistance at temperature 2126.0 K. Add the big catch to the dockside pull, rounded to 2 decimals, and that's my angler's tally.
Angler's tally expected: 3.71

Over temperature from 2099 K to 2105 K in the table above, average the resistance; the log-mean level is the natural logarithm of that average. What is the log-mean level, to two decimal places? 1.09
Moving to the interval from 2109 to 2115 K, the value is 1.18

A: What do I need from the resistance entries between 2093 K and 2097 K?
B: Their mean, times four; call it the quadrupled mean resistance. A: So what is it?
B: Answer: 11.5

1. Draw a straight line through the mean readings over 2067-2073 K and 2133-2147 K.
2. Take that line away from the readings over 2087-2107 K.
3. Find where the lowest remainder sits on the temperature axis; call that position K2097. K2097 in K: 2102.0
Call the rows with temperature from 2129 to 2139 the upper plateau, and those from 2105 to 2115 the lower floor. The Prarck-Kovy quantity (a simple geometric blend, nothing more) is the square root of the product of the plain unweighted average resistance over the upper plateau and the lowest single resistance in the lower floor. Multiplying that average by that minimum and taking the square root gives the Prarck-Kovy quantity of 3.24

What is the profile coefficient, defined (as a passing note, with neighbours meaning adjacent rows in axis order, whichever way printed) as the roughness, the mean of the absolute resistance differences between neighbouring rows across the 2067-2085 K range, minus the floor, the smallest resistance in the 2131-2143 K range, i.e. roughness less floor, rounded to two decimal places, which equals -3.13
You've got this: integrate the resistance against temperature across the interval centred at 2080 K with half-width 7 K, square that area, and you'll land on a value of 1724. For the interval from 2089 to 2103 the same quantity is 1692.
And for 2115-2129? 2263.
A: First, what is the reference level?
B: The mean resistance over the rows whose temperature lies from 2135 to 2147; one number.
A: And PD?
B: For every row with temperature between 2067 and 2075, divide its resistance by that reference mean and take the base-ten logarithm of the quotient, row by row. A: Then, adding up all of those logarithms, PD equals -0.38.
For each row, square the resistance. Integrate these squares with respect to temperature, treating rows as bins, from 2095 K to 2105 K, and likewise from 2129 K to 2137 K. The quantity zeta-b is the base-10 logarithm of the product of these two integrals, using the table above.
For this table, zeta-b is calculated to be 3.9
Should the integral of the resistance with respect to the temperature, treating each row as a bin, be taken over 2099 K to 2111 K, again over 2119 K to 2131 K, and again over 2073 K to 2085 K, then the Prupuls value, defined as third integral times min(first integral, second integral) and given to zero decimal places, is 1295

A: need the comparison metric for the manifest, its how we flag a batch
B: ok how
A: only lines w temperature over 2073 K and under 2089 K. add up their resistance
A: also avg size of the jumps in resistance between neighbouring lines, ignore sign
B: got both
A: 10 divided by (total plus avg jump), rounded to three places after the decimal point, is 0.418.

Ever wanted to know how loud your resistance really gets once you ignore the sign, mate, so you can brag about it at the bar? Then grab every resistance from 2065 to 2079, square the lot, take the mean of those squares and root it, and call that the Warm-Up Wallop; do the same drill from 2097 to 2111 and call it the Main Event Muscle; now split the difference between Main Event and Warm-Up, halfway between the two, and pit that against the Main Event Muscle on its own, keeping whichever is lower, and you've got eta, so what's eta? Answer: 2.96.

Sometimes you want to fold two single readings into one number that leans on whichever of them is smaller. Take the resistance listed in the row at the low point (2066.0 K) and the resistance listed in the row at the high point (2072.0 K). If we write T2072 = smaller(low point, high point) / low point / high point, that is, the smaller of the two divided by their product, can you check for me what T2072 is 0.338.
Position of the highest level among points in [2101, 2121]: 2118.0 K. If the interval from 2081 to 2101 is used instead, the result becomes 2100.0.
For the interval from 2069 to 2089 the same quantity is 2086.0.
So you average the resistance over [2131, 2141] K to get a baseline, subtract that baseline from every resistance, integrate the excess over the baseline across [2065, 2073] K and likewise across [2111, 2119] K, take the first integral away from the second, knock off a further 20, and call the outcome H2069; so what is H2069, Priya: -16.8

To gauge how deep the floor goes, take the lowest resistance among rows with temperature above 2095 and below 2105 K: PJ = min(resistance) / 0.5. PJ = 5.66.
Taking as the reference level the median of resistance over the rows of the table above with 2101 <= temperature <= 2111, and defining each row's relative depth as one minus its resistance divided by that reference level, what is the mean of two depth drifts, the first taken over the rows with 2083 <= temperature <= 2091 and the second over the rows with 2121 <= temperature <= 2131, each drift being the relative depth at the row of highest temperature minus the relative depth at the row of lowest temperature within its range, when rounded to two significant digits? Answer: 0.046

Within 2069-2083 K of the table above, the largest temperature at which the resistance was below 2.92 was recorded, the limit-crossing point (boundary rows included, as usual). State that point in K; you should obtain 2082.0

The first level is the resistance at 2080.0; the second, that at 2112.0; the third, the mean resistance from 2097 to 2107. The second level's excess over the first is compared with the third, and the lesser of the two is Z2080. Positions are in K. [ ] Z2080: 0.2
